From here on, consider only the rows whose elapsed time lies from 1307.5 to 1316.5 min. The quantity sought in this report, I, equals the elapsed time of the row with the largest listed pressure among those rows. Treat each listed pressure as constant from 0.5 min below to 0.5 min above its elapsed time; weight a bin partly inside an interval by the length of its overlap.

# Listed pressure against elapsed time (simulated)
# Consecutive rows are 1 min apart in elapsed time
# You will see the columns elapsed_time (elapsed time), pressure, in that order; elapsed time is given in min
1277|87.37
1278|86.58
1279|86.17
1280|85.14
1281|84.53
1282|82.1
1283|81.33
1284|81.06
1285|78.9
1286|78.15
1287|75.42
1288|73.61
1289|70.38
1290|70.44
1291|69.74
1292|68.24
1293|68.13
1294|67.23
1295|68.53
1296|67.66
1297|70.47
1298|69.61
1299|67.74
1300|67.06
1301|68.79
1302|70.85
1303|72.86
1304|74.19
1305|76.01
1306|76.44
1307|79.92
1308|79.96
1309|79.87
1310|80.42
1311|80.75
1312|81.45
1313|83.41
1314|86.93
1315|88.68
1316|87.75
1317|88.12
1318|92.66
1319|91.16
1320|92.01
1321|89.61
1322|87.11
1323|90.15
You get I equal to 1315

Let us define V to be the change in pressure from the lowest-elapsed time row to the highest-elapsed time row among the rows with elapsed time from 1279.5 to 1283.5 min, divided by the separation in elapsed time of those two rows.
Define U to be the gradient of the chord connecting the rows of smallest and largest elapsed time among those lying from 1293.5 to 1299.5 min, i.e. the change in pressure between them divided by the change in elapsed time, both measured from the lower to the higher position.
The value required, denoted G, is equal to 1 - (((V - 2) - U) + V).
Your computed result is 5.6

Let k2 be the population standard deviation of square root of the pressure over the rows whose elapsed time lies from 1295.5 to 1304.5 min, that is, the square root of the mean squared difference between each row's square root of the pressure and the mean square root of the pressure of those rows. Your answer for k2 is 0.14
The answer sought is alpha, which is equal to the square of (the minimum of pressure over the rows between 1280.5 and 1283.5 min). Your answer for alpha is 6615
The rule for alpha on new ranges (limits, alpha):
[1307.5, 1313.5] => 6379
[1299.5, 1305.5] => 4497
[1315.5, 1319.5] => 7700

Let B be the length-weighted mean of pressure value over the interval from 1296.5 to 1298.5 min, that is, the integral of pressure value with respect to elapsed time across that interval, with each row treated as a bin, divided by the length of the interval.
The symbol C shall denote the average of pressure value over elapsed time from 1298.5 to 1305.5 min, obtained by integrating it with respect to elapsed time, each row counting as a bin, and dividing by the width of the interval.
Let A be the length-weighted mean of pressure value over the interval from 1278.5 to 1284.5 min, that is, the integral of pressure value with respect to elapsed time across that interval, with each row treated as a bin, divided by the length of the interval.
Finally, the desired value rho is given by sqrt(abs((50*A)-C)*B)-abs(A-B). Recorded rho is 522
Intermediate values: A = 83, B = 70.0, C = 71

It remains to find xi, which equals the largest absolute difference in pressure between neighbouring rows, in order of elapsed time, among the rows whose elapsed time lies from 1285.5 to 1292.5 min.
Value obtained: 3.2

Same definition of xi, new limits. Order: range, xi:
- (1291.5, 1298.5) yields 2.8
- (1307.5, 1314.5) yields 3.5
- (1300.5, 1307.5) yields 3.5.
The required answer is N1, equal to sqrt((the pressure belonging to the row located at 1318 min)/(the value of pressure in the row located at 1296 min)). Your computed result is 1.17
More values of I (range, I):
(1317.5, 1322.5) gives 1318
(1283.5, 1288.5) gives 1284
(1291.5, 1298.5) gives 1297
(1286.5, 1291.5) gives 1287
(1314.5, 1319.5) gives 1318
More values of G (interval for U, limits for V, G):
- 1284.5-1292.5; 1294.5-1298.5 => 0.8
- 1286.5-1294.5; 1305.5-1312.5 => 0.2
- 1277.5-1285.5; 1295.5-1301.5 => 1.5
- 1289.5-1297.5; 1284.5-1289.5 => 7.3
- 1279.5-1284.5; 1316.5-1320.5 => -0.6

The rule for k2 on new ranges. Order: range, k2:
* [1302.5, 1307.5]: 0.14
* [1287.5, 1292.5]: 0.10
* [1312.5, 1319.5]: 0.15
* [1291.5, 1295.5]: 0.03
